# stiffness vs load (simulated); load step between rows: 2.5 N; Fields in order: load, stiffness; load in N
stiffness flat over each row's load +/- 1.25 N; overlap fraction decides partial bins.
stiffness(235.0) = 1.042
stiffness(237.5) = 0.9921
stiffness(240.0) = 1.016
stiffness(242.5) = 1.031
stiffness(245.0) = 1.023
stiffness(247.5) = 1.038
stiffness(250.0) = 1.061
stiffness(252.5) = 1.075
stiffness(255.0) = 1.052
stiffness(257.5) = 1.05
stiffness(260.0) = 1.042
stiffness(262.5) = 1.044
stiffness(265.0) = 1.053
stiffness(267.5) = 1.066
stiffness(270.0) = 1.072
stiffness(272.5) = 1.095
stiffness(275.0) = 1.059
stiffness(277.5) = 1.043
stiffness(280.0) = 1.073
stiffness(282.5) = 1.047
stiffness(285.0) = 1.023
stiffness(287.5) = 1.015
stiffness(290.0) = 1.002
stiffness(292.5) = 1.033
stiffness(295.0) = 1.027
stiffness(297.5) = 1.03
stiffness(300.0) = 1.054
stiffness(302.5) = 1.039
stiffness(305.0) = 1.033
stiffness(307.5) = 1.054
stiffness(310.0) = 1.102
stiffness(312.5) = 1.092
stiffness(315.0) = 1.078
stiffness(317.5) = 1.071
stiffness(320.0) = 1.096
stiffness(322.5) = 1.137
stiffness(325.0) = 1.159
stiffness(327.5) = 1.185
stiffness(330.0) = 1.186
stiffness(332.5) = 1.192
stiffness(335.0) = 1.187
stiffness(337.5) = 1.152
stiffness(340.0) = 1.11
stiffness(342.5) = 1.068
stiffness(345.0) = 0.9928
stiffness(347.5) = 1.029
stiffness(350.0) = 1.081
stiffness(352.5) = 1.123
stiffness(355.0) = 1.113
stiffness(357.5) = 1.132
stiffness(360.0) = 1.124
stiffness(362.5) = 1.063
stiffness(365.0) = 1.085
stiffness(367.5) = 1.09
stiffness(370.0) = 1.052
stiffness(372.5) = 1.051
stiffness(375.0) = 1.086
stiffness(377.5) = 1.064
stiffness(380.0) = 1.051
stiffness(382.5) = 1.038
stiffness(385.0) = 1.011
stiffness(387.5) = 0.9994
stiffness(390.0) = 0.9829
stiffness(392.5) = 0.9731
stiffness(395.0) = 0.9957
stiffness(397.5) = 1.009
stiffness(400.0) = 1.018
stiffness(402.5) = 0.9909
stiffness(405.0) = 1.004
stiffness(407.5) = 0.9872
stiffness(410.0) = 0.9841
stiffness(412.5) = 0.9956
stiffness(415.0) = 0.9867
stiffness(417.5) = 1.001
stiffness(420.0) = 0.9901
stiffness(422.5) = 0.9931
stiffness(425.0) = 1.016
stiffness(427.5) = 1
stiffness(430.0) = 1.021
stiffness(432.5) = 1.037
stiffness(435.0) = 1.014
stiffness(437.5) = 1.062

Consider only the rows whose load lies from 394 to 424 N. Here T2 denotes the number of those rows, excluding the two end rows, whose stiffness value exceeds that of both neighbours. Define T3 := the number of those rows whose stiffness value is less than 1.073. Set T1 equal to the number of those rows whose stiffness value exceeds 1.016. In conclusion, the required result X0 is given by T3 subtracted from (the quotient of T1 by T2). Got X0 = -12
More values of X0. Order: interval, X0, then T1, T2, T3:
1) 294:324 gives -1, 12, 2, 7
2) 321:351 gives 8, 11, 1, 3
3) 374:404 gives -6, 5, 1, 11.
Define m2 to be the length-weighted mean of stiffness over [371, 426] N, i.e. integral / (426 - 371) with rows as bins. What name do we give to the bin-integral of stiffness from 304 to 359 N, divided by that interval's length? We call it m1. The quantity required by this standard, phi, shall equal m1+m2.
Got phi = 2.12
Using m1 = 1.11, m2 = 1.011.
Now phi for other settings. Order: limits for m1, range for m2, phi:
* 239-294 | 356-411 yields 2.08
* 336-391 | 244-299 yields 2.12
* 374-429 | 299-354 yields 2.11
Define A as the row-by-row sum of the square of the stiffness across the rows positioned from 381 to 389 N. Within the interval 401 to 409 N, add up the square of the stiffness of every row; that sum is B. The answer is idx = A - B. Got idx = 0.13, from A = 3.10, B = 3.0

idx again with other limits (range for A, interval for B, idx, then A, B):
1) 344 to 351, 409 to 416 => 0.28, 3.21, 2.9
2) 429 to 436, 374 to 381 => -0.27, 3.15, 3.4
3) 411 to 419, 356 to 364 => -0.71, 2.97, 3.7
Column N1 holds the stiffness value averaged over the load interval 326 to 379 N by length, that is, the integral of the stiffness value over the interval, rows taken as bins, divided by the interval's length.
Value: 1.10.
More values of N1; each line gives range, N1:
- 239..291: 1.05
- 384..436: 1.00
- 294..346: 1.10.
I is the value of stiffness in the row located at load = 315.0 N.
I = 1.078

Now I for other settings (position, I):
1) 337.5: 1.152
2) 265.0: 1.053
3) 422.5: 0.9931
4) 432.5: 1.037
